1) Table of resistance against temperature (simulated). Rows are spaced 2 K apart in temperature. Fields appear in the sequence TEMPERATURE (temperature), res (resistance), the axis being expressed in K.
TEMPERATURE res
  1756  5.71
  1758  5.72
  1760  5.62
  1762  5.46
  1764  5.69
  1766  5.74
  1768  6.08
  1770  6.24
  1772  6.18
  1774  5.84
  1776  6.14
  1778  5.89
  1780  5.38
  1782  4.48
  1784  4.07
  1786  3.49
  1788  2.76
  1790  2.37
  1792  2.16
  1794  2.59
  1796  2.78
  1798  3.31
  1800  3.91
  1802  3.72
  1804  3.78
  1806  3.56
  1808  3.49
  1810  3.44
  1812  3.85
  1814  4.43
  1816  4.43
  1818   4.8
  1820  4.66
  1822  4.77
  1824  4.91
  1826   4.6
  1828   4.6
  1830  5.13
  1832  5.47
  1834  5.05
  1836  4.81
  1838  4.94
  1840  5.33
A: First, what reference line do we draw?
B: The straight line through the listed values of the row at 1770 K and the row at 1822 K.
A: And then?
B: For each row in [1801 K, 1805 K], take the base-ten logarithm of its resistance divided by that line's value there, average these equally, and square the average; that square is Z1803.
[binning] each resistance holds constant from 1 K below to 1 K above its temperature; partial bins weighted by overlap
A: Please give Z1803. 0.02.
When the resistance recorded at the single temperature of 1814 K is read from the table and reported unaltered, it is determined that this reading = 4.43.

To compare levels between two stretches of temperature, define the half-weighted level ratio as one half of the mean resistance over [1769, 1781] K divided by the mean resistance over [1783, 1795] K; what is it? 1.02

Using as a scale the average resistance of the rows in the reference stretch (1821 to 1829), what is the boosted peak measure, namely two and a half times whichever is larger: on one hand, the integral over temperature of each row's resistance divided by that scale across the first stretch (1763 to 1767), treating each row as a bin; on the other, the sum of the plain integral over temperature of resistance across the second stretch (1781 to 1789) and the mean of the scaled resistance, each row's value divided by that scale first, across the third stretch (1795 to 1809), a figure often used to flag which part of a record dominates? 76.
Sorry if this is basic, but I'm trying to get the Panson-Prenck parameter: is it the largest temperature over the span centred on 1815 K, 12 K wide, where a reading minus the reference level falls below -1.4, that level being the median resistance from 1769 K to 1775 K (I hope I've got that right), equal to 1820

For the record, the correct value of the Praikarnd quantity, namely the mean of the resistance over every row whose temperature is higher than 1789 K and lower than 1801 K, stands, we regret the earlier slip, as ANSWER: 2.9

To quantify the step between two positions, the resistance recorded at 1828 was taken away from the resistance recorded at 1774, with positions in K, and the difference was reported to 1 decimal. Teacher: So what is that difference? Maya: 1.2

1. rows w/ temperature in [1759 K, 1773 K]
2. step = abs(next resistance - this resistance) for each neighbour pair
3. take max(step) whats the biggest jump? 0.34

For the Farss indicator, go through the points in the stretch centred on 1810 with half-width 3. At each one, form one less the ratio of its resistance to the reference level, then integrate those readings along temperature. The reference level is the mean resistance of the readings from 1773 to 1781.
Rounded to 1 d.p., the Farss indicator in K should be 2.3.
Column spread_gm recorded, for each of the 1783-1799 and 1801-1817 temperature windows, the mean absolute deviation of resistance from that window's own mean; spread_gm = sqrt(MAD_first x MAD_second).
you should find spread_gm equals 0.391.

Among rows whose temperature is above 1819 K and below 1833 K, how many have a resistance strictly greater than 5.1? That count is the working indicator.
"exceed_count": 2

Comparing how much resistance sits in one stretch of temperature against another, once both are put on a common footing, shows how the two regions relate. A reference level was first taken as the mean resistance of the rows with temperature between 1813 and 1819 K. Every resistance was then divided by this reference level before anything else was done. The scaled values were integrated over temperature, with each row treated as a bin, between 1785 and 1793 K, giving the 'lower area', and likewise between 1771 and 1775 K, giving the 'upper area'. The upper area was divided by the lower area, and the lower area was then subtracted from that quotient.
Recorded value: -4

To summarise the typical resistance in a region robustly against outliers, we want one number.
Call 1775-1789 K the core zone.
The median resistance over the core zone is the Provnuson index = 4.5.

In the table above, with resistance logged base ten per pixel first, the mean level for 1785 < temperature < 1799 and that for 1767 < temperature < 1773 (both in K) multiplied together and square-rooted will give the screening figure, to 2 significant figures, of 0.59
